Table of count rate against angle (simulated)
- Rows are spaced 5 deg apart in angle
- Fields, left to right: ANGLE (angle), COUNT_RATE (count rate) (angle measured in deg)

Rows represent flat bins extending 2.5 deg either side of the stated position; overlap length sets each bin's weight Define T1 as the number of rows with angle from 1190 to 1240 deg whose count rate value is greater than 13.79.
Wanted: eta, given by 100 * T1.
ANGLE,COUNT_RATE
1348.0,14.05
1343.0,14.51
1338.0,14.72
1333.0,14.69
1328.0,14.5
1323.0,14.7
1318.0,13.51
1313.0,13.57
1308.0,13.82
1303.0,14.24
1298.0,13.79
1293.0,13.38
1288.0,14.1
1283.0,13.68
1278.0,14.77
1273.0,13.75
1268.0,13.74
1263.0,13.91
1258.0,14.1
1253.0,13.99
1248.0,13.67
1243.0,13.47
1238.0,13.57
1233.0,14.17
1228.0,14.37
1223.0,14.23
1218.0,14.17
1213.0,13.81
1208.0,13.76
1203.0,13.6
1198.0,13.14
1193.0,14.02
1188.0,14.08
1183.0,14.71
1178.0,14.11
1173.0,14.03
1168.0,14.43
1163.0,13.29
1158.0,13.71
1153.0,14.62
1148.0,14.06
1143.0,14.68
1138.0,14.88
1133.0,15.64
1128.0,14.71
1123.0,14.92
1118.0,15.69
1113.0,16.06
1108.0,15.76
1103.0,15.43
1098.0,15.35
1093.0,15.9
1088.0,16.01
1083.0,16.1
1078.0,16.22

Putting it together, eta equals 600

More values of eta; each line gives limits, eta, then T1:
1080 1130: 1000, 10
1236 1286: 400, 4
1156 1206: 600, 6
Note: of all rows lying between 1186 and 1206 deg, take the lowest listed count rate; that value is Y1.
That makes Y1 13.14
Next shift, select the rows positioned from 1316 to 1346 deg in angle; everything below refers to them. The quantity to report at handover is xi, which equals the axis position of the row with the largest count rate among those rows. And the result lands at 1338.0 deg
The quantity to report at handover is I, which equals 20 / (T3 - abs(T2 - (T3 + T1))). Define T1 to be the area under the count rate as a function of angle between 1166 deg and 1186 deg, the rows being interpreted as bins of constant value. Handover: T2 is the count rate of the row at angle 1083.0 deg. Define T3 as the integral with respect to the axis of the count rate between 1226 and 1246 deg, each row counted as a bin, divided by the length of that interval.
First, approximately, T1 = 286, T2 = 16.1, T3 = 13.9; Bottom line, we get -0.074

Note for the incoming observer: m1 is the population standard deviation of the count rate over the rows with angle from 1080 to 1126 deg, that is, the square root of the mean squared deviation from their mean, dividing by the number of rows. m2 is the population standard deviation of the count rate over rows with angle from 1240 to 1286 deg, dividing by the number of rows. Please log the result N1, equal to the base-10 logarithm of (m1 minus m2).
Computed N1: -1.8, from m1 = 0.370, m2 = 0.356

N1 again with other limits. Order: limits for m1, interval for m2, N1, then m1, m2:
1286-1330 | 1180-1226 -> -1.8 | 0.432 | 0.416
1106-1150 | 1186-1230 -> -0.6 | 0.620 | 0.357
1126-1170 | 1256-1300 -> -0.5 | 0.649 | 0.367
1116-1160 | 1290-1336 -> -0.9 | 0.606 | 0.489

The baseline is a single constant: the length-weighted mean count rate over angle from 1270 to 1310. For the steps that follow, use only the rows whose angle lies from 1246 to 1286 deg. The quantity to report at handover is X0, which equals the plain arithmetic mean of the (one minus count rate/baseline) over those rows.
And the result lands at -0.001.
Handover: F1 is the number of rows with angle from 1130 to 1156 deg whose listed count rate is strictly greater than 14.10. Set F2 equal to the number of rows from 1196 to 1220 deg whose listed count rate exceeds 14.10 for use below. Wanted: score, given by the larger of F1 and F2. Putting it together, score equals 4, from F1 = 4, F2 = 1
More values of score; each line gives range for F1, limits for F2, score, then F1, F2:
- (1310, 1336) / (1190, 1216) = 3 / 3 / 0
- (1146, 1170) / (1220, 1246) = 3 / 2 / 3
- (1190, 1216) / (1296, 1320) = 1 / 0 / 1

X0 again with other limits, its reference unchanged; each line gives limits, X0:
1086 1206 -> -0.055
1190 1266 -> 0.005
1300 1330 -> -0.008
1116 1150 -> -0.072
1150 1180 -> -0.007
